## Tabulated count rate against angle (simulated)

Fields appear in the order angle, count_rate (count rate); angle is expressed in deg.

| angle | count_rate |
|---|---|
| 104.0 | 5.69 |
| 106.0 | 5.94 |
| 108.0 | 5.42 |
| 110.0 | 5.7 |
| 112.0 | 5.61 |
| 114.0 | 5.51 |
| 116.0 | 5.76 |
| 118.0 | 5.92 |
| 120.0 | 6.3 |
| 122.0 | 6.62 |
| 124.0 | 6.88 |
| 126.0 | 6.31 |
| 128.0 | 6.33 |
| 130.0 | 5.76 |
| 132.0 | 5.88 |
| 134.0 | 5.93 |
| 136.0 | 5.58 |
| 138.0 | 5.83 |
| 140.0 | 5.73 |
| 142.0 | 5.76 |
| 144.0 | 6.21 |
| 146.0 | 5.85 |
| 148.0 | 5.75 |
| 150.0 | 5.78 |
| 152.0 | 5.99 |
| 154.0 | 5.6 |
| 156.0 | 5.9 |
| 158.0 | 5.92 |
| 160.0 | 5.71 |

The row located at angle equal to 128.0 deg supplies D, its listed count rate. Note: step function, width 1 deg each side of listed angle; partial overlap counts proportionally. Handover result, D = 6.33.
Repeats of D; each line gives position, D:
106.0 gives 5.94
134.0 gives 5.93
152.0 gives 5.99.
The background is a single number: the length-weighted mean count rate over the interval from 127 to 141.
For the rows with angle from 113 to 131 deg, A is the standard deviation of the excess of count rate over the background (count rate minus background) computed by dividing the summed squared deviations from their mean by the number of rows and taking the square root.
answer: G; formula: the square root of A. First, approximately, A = 0.422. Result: 0.65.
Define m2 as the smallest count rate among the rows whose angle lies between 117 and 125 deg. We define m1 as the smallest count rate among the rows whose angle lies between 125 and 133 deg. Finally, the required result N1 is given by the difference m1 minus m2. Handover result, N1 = -0.16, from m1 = 5.76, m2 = 5.92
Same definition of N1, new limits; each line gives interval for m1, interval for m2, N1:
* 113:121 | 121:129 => -0.80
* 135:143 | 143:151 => -0.17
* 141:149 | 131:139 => 0.17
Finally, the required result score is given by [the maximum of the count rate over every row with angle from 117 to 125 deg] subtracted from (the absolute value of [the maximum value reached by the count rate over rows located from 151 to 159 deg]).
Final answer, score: -0.9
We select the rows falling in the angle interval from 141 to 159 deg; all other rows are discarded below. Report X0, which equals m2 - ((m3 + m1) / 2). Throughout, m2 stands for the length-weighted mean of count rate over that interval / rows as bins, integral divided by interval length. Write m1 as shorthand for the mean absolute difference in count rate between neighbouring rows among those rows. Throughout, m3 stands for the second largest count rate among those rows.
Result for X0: 2.75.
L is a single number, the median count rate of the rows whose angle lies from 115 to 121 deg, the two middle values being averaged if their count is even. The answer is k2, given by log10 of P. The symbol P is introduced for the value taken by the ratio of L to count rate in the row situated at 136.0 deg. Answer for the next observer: 0.026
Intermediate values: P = 1.06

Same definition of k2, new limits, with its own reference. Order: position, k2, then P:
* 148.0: 0.013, 1.03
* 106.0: -0.001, 1.00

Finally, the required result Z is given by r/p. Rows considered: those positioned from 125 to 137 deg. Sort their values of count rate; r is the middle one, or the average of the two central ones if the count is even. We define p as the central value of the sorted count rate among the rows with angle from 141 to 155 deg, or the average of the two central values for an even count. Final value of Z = 1.02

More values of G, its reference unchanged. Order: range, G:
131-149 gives 0.40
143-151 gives 0.43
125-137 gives 0.52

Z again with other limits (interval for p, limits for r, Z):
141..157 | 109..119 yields 0.98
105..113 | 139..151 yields 1.02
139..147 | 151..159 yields 1.02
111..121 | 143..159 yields 1.02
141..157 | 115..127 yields 1.08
